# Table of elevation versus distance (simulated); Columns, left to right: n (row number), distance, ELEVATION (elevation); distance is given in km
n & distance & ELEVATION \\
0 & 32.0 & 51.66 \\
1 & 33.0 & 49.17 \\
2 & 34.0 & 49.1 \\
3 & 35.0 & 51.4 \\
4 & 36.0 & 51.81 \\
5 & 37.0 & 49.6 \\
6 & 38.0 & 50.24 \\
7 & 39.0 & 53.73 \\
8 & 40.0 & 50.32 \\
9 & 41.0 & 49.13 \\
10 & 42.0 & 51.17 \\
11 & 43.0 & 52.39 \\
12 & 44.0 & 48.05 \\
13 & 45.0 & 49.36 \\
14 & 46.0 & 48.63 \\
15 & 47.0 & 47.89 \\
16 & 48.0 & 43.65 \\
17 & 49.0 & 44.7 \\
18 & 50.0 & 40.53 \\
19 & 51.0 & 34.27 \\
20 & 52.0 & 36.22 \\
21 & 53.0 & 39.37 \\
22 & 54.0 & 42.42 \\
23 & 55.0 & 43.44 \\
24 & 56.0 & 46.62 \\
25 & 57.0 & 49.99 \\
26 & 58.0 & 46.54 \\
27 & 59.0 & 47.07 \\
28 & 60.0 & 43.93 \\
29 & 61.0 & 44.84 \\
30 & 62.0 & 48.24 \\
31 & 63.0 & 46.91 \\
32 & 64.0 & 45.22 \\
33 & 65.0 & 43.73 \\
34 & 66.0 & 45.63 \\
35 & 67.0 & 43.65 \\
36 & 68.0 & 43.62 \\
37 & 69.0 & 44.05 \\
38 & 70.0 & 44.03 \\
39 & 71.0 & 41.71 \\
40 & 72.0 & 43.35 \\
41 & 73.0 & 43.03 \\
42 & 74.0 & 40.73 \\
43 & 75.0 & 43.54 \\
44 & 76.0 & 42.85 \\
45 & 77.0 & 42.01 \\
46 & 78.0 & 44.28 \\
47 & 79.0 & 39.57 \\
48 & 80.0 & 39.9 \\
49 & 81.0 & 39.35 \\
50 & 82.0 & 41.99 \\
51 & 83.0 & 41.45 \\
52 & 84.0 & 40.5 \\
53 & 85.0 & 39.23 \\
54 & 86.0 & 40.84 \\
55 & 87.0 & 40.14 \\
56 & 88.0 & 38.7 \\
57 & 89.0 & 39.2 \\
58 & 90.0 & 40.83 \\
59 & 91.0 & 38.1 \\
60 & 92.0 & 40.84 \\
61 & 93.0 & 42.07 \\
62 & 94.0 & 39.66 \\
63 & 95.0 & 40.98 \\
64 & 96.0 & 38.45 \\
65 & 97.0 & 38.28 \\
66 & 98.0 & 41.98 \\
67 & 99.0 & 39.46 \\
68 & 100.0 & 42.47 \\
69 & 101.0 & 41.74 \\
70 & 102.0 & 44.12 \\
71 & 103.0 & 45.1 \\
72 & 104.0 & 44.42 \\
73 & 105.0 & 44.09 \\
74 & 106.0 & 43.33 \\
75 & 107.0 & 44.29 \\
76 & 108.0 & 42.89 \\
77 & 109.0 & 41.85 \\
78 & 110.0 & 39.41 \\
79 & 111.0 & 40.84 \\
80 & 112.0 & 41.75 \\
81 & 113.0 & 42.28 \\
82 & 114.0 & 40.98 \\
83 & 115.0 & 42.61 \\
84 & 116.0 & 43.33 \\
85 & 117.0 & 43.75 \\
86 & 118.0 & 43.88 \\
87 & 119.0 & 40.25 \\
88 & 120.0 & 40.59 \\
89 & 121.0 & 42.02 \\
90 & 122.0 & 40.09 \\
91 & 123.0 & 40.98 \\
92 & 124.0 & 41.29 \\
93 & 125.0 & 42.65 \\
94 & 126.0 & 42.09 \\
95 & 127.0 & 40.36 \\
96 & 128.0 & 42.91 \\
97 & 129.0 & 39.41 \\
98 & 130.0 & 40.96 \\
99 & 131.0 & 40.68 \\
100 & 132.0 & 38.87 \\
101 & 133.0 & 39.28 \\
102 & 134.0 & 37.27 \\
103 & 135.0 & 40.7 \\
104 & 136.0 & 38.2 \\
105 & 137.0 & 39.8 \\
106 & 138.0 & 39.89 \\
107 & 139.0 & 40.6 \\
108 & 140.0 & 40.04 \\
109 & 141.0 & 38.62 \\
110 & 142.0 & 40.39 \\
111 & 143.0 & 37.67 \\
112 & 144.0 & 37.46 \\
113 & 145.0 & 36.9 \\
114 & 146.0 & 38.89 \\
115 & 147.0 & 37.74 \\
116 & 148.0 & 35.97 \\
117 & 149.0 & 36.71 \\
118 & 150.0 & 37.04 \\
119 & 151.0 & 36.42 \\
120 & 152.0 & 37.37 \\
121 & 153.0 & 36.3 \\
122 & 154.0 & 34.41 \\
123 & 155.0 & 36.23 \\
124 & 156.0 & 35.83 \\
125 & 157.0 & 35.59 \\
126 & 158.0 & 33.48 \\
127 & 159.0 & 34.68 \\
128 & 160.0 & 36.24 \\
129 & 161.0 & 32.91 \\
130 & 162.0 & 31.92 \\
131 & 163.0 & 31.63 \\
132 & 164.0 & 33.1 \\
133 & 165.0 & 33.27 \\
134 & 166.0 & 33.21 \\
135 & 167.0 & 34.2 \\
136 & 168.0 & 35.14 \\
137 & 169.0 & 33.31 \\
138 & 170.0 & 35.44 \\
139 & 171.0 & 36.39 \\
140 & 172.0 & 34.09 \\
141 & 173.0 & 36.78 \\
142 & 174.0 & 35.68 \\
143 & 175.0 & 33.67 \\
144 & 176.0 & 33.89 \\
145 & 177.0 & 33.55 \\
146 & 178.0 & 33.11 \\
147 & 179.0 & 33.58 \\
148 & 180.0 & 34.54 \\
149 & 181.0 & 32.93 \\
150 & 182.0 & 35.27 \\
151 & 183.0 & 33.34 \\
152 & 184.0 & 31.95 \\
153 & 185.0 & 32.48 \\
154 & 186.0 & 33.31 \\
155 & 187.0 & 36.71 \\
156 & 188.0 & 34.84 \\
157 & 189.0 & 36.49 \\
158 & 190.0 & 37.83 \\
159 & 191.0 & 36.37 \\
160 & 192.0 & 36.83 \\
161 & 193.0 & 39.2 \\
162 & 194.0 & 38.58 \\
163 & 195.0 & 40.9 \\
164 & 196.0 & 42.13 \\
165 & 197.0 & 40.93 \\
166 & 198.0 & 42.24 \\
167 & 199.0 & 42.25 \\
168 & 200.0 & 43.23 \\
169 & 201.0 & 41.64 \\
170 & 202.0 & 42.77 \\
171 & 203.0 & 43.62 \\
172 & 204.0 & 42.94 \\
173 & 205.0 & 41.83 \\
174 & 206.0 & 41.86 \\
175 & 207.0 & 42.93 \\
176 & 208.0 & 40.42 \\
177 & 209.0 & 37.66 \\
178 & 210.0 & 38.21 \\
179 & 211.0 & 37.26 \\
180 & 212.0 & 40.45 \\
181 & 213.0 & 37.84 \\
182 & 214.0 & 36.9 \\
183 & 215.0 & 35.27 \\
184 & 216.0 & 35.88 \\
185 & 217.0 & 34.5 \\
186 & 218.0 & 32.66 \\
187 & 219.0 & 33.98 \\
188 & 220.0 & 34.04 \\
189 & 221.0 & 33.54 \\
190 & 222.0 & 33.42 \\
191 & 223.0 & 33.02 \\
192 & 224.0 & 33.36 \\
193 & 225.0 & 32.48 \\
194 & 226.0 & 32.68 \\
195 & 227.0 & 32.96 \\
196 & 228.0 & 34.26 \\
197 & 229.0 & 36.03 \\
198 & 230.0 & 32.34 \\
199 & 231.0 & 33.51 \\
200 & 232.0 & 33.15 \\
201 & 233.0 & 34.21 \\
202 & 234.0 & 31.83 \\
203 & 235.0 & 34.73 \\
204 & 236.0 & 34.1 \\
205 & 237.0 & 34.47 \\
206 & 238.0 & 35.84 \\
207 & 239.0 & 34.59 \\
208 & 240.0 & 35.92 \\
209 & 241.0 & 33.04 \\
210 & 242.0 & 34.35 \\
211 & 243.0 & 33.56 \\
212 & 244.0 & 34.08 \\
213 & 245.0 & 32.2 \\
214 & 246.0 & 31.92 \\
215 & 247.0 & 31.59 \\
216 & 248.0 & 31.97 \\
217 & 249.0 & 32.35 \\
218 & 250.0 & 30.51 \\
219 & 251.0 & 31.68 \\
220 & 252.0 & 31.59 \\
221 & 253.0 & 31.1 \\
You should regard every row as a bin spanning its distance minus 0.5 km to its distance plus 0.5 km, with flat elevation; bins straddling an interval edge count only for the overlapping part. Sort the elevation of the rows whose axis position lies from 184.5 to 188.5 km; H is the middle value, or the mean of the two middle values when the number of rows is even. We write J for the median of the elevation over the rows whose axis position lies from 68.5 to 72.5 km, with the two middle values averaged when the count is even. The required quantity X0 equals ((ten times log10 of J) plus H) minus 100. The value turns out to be -50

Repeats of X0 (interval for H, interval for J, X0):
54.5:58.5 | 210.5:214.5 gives -38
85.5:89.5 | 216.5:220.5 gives -45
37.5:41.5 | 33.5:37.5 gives -33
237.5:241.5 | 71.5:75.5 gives -48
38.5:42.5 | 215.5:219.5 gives -34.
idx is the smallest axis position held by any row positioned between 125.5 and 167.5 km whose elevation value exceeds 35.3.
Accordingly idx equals 126.0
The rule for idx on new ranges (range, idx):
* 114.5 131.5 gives 115.0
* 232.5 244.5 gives 238.0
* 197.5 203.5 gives 198.0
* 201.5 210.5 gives 202.0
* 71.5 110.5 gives 72.0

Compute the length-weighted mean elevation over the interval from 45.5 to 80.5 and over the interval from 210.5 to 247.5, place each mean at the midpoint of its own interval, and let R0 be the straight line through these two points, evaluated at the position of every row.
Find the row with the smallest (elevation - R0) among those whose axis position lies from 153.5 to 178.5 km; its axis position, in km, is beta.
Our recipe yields 163.0 km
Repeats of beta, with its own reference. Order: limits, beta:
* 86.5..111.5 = 91.0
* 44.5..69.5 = 51.0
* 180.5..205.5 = 184.0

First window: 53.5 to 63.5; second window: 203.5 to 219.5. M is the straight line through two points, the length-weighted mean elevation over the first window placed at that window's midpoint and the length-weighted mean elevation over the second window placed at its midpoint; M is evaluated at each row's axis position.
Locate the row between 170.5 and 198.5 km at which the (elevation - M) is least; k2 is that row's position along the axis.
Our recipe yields 184.0 km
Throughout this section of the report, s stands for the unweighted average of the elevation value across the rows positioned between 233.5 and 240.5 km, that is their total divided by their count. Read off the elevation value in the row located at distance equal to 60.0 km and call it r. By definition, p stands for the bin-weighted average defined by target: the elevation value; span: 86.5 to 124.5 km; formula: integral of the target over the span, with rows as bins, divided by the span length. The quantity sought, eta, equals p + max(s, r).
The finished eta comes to 85.4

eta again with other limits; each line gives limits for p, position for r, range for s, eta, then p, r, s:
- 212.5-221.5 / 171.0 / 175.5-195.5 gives 71.3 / 35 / 36.39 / 35.3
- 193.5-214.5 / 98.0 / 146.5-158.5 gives 82.8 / 41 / 41.98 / 36.1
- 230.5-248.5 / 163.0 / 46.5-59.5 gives 76.9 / 34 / 31.63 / 43.3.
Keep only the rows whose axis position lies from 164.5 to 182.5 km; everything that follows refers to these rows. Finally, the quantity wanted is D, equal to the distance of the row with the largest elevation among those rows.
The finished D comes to 173.0 km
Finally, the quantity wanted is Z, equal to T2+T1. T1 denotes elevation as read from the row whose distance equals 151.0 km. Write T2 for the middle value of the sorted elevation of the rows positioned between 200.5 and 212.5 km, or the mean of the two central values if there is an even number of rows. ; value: 78.2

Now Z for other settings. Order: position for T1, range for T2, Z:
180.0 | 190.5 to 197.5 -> 73.7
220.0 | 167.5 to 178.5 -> 68.1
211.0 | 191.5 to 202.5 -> 78.9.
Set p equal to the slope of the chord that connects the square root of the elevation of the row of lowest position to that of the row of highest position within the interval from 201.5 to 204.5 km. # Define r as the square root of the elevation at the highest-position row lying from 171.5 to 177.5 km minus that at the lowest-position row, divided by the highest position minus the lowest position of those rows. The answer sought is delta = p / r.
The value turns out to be -0.7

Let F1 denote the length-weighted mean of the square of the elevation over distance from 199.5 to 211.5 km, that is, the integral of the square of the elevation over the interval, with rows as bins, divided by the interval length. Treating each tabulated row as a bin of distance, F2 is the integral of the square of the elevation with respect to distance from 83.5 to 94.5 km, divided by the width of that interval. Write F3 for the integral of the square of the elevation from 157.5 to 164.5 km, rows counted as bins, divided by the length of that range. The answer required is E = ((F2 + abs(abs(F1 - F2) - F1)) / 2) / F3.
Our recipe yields 1.4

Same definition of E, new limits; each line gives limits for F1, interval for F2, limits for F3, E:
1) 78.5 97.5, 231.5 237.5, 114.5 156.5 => 0.7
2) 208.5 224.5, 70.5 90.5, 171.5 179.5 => 1.1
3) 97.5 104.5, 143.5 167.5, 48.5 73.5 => 0.7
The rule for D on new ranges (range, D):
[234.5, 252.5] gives 240.0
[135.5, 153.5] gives 139.0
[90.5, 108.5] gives 103.0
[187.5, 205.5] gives 203.0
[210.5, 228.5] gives 212.0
